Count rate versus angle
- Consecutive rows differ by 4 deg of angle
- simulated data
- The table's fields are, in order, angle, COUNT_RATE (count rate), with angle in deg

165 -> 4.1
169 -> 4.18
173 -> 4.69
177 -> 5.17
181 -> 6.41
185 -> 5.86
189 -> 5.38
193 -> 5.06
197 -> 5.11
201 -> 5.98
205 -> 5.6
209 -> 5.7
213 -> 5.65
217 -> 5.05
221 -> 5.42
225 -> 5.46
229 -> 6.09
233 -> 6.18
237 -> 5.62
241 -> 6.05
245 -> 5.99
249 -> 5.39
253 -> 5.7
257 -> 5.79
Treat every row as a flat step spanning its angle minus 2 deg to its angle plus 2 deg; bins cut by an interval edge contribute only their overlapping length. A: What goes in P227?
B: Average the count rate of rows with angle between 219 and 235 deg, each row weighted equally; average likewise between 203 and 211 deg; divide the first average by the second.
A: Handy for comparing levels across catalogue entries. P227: 1.02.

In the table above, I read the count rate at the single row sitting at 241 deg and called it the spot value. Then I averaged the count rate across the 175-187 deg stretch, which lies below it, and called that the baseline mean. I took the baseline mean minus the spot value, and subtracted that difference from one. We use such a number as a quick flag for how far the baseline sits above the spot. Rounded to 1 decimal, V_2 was 1.2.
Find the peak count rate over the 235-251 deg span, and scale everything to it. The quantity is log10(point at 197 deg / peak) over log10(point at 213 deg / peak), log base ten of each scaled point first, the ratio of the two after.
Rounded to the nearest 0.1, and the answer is 2.5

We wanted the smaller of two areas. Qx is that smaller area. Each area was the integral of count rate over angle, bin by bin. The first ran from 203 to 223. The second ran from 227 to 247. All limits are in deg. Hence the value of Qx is 109.7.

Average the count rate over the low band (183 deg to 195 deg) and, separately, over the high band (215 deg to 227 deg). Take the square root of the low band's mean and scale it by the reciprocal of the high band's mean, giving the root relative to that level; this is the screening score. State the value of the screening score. 0.44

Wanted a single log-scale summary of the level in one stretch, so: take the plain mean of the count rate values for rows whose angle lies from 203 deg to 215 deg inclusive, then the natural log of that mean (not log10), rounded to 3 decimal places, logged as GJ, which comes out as 1.732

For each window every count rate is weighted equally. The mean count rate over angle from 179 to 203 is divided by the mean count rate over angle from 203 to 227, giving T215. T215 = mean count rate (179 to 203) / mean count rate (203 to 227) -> 1.03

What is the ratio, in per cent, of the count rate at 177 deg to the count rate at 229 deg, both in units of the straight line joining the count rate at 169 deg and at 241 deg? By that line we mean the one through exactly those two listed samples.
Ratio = 111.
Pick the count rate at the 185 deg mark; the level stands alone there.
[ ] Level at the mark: 5.86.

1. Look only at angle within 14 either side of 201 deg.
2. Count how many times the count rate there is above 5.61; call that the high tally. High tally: 3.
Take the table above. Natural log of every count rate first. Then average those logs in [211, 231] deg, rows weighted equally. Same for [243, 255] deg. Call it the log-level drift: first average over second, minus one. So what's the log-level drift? -0.02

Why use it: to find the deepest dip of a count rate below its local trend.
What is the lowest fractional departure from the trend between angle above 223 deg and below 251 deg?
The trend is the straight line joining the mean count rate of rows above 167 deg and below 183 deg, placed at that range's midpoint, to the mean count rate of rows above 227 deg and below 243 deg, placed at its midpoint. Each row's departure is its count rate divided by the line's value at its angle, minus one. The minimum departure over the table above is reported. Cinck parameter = -0.13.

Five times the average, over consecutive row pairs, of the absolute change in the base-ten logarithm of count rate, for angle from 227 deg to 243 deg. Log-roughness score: 0.133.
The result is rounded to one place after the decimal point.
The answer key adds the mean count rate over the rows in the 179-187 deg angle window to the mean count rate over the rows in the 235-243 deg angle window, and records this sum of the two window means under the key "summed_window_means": 12.0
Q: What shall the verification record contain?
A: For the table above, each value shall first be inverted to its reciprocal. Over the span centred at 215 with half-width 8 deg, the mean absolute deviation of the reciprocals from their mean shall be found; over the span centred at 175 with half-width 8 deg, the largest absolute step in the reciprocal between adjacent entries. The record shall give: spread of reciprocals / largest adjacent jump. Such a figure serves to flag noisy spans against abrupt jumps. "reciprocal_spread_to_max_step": 0.201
